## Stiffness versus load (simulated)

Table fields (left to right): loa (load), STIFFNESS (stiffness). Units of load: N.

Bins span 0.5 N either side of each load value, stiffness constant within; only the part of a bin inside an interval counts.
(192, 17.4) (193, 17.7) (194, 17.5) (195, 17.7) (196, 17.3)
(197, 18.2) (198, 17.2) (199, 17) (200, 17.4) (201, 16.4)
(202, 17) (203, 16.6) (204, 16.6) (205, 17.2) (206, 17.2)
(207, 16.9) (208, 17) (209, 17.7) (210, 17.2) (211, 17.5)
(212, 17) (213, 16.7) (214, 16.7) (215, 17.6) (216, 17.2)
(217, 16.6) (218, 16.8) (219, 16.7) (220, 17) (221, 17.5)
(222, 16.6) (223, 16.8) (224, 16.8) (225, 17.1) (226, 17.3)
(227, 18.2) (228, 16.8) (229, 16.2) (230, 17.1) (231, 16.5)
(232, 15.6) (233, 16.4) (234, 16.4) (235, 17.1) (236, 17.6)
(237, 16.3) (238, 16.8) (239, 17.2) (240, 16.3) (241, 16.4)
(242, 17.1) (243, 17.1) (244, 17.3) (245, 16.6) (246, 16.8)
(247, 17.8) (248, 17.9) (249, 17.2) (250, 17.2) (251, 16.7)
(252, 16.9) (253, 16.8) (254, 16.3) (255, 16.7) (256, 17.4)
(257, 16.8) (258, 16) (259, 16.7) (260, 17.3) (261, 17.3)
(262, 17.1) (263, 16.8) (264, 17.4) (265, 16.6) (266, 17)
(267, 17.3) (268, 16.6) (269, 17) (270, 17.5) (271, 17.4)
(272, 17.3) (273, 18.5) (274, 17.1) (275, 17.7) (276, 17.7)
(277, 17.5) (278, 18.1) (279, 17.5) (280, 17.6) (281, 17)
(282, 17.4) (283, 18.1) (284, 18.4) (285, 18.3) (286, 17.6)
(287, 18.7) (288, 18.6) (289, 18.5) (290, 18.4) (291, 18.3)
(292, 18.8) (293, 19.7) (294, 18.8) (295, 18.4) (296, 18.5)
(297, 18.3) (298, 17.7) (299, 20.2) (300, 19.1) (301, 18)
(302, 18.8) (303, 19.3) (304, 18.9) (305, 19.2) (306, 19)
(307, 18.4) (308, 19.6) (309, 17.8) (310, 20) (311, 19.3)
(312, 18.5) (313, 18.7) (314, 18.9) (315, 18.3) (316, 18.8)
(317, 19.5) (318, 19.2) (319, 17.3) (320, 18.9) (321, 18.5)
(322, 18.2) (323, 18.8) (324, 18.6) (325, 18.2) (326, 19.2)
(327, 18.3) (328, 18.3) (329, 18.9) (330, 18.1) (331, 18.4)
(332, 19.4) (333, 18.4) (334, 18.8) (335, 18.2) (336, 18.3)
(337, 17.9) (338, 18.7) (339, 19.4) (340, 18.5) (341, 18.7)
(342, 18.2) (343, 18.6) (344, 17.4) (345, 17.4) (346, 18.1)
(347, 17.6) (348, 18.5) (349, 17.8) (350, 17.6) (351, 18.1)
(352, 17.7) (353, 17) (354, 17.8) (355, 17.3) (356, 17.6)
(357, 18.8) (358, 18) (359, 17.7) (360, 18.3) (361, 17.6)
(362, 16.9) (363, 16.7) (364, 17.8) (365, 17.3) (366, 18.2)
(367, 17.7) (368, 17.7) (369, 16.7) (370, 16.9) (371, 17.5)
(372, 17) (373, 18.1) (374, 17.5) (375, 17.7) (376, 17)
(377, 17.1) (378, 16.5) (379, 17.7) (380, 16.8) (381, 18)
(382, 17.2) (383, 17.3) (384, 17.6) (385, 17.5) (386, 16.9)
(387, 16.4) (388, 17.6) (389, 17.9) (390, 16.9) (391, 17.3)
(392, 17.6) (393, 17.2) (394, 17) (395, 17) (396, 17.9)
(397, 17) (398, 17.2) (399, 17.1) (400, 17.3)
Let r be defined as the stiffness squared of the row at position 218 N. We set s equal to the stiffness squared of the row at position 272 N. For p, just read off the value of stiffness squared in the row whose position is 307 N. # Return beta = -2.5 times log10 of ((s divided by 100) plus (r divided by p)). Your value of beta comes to -1.46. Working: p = 339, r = 282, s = 299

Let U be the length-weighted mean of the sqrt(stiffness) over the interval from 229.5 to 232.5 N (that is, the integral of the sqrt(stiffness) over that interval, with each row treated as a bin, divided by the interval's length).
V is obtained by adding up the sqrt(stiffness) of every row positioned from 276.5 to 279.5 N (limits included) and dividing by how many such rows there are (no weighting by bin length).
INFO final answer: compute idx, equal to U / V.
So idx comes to 0.96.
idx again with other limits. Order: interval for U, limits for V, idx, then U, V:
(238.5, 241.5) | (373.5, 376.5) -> 0.98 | 4.08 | 4.17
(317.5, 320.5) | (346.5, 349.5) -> 1.01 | 4.30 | 4.24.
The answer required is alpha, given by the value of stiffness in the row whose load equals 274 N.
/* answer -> 17.1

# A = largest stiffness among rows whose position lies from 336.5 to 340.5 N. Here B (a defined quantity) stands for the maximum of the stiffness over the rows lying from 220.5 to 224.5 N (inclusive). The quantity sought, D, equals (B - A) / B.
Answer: -0.109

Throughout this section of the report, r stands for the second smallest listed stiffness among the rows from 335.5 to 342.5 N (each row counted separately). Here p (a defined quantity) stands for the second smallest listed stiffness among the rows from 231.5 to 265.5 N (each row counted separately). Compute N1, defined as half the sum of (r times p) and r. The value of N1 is 155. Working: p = 16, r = 18.2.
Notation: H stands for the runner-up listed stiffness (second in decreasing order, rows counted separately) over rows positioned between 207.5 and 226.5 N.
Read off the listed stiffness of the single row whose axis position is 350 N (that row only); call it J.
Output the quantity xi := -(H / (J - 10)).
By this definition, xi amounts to -2.32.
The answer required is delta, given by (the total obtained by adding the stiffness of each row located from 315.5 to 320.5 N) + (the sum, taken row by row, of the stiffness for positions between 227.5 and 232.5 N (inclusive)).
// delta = 176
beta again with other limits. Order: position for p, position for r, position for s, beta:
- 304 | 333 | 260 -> -1.49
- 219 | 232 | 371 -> -1.49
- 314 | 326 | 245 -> -1.45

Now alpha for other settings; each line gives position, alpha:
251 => 16.7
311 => 19.3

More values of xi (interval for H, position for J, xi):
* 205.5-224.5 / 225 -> -2.48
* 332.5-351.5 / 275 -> -2.44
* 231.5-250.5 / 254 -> -2.83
